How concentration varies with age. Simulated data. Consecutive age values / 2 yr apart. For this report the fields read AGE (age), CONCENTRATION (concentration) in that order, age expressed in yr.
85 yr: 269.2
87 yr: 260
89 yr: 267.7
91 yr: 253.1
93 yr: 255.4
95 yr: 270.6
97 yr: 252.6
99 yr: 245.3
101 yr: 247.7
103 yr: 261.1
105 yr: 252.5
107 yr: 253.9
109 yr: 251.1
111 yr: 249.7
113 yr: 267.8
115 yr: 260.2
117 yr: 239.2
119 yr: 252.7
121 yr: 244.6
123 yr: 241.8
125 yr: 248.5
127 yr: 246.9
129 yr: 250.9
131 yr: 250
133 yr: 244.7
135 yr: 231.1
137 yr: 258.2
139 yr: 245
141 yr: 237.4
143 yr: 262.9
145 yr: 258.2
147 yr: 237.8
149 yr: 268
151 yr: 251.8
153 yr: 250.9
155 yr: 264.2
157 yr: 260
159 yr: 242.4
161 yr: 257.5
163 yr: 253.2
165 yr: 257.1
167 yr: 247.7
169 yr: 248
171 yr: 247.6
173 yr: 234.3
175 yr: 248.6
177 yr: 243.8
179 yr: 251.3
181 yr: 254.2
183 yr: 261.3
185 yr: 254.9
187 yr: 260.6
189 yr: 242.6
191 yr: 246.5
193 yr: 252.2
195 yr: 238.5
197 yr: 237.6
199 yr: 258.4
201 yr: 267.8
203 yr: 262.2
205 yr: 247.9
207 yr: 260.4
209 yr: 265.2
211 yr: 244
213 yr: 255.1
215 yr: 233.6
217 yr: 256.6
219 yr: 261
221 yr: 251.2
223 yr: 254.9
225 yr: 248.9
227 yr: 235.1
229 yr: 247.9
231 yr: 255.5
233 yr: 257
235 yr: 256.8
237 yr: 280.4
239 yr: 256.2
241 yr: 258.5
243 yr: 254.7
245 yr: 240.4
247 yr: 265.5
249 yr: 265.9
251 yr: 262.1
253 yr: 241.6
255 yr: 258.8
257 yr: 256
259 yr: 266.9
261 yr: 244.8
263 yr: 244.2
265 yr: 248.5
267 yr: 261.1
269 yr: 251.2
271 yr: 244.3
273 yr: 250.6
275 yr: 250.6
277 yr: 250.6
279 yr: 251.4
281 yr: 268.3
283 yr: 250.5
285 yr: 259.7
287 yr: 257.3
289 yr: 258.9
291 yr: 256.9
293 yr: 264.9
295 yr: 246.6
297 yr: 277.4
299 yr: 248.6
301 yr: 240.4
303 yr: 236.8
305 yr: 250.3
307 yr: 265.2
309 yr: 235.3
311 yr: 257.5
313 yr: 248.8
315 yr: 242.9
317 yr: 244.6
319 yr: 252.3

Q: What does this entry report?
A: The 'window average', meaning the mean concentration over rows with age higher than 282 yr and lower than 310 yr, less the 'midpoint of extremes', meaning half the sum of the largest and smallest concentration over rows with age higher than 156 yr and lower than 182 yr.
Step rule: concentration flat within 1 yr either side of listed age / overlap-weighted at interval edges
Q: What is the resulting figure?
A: 6.3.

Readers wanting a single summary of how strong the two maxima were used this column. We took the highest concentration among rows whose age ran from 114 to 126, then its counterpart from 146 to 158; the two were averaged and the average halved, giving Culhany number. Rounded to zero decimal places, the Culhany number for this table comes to 132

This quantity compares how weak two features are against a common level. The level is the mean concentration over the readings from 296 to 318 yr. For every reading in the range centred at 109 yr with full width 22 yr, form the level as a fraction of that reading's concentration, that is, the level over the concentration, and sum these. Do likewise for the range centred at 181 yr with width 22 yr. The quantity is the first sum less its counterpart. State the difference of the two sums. -0.14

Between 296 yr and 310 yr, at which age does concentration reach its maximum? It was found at 297 yr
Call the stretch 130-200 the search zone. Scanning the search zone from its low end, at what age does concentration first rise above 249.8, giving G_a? 131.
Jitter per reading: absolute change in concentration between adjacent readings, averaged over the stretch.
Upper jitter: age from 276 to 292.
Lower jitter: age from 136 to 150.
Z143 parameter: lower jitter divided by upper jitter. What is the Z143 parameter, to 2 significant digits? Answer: 2.3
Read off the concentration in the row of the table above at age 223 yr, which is 254.9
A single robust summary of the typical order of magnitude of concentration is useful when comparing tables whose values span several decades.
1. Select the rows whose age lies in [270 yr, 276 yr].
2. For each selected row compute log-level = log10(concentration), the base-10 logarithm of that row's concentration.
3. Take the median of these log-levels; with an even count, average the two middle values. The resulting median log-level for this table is 2.399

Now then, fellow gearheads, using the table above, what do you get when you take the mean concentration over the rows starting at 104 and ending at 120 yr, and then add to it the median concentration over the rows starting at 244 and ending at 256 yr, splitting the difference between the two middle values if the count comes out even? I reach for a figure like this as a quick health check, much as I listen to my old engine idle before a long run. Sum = 514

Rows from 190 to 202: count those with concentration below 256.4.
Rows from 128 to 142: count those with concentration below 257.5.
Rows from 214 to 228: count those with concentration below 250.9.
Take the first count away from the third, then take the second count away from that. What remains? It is -7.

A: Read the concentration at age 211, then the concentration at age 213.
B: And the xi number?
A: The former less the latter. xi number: -11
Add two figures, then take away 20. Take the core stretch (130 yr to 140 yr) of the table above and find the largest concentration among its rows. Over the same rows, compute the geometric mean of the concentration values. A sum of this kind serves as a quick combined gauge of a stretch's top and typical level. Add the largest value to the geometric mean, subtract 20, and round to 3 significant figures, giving 484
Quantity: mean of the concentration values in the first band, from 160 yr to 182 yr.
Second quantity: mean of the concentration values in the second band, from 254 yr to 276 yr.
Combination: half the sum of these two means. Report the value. 250.9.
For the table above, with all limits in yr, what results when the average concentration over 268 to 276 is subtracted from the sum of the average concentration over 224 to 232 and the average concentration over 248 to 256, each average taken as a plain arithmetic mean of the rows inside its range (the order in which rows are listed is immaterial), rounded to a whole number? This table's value 255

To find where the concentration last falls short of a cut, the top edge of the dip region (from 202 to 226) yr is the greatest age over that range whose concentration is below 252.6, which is 225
